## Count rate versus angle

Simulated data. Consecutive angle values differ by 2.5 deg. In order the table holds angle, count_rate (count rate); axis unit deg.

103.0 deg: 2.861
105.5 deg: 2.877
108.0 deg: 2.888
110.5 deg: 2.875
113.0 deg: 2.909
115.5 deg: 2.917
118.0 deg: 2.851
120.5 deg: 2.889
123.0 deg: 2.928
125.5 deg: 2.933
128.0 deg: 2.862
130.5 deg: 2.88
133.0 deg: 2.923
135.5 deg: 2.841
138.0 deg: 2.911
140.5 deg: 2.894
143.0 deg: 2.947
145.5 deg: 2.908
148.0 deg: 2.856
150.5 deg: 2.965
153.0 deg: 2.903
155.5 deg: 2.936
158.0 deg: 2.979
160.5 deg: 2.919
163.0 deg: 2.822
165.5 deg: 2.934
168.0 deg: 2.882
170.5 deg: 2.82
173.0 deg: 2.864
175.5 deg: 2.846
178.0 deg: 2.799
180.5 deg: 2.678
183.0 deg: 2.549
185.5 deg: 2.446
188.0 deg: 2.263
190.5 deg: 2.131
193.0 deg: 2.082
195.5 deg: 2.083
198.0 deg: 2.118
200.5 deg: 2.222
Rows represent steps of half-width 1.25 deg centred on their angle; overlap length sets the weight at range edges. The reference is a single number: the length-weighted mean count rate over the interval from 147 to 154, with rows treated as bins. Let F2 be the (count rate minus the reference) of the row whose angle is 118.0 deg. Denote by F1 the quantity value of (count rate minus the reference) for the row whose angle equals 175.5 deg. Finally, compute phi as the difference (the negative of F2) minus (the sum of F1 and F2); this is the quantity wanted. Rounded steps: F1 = -0.06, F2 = -0.06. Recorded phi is 0.18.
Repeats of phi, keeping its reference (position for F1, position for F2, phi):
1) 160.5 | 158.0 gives -0.15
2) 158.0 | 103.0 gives 0.03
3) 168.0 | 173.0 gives 0.12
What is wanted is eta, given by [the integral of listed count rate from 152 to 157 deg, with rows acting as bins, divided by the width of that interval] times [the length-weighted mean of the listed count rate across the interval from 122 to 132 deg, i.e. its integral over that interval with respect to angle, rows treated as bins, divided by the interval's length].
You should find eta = 8.48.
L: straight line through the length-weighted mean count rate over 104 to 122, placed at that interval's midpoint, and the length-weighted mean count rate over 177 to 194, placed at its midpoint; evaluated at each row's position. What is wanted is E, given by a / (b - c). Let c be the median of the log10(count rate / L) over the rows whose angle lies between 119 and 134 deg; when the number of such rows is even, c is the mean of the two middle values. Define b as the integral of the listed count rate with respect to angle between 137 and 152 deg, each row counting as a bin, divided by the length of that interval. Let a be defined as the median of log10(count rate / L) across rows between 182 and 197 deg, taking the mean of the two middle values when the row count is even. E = -0.013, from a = -0.04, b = 2.913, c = 0.02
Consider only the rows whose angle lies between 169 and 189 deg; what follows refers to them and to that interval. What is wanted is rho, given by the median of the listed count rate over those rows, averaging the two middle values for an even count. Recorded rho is 2.74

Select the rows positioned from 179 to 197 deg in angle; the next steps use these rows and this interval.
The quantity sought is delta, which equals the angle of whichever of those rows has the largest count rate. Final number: 180.5 deg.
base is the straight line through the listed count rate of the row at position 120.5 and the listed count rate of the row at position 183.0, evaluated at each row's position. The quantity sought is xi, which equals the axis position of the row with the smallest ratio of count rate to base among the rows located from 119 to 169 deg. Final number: 120.5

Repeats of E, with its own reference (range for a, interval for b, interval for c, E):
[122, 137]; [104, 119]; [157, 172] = 0.006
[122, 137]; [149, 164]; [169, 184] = 0.006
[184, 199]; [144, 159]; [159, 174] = -0.016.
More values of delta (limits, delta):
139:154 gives 150.5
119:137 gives 125.5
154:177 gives 158.0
